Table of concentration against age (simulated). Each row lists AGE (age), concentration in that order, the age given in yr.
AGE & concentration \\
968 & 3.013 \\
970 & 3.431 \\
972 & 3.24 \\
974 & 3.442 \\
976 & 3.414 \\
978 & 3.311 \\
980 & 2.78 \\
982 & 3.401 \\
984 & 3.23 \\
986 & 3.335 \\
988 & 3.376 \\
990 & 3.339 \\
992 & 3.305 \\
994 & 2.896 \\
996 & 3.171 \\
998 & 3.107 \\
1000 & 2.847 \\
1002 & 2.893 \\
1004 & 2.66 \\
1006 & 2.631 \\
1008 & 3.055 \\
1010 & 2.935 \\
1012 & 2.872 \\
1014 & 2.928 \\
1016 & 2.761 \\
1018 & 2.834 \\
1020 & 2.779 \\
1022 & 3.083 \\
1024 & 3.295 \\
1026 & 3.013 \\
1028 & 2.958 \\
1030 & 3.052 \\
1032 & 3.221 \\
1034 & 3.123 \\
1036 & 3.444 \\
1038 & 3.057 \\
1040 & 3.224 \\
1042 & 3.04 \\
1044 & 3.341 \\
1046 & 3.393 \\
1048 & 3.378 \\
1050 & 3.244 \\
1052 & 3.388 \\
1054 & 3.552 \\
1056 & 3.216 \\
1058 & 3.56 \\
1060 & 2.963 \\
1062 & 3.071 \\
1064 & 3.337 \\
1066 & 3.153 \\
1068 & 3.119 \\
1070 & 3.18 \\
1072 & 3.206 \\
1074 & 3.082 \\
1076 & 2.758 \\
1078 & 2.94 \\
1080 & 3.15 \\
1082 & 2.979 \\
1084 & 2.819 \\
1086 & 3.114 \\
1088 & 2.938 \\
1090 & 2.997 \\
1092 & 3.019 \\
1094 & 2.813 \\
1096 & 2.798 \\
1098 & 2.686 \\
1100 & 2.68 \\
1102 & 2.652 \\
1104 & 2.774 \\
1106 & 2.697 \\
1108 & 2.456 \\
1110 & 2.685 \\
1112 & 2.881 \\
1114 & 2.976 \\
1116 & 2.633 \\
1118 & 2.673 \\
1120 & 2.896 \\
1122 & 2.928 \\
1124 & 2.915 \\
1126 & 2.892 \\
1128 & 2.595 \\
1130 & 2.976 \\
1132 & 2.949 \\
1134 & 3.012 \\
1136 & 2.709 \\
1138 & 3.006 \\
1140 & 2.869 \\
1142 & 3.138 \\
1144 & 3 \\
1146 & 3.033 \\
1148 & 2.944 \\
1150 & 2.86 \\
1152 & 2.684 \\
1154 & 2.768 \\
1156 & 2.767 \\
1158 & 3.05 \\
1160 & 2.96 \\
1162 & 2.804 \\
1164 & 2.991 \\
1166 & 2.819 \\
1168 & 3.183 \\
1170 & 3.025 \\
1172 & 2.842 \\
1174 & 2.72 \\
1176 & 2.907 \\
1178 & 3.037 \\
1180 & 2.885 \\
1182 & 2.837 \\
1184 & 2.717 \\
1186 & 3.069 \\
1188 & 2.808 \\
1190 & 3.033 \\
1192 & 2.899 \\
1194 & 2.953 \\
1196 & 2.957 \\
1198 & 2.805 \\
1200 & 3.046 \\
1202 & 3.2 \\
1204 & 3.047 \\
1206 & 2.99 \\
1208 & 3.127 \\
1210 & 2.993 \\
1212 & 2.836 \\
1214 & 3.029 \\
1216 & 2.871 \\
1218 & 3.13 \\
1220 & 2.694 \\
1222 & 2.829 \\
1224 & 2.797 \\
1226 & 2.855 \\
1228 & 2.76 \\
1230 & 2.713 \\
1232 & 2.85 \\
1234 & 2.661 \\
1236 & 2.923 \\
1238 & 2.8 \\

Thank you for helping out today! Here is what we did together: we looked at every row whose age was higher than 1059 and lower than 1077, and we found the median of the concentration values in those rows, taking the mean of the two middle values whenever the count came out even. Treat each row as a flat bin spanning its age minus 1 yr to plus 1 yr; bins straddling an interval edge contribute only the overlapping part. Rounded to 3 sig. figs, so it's 3.12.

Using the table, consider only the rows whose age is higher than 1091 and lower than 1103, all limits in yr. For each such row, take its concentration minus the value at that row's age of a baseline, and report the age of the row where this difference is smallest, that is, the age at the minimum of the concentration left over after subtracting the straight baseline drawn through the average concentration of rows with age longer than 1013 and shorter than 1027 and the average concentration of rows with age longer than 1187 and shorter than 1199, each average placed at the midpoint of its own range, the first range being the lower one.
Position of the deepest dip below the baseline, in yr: 1102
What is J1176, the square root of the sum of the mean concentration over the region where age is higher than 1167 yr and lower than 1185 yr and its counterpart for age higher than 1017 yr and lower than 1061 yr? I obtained 2.47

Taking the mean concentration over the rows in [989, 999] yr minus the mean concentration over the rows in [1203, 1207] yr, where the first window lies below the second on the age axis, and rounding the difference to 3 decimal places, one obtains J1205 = 0.145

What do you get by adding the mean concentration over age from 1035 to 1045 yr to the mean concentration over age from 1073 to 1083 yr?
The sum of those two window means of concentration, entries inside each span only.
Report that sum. 6.20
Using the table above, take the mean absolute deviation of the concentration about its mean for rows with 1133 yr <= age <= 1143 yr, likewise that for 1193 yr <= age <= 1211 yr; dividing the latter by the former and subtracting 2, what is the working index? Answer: -1.4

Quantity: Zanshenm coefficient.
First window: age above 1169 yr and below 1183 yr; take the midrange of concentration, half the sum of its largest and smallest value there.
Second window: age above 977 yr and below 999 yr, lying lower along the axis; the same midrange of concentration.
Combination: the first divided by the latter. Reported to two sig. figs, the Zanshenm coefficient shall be 0.93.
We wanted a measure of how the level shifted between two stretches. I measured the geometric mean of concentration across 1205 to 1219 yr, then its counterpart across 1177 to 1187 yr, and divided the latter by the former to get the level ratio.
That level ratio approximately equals 0.97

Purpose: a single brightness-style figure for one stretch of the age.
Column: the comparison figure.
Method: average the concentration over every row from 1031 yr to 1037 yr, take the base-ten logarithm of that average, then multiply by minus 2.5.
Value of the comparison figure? -1.28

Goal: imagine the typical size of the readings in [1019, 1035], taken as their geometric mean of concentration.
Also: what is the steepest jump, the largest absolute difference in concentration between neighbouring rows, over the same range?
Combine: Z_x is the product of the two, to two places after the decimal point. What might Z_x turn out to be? 0.93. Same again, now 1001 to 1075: 1.85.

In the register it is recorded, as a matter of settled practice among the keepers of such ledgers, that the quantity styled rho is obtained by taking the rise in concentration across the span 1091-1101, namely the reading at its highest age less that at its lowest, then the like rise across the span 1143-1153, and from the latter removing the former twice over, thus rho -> 0.4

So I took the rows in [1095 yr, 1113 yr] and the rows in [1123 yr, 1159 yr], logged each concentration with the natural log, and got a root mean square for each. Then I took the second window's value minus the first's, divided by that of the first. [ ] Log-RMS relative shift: 0.07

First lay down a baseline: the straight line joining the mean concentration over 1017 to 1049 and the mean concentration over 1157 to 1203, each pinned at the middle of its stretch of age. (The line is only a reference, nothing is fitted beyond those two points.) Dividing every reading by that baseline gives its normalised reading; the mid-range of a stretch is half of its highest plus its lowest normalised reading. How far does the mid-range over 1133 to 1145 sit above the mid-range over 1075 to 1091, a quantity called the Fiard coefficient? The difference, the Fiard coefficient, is 0.02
